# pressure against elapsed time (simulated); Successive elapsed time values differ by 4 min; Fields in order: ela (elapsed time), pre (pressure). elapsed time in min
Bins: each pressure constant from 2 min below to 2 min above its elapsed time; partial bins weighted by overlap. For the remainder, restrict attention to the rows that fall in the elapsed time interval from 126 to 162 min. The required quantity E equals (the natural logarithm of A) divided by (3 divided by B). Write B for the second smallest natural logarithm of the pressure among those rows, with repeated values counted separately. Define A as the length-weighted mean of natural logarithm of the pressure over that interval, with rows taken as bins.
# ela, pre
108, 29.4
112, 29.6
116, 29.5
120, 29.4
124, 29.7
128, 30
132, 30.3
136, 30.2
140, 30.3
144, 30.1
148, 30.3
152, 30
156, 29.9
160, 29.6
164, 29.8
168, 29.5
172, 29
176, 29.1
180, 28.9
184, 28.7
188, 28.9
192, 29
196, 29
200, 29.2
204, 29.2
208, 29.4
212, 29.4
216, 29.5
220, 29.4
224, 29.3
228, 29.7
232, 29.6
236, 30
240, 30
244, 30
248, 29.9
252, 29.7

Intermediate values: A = 3.40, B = 3.40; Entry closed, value 1.39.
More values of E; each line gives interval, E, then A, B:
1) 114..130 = 1.38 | 3.39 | 3.38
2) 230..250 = 1.39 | 3.40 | 3.40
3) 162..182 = 1.37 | 3.38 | 3.37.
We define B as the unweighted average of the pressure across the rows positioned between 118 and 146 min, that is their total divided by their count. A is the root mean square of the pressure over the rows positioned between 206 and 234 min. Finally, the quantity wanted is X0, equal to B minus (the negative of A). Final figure 59.5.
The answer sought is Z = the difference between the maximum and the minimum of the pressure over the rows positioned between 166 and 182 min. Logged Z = 0.60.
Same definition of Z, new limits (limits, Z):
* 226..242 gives 0.40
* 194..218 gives 0.50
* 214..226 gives 0.20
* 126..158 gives 0.40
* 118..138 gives 0.90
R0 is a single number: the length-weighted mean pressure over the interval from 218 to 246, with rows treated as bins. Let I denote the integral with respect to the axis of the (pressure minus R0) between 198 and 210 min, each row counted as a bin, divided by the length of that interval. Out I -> -0.4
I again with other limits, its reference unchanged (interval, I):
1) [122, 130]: 0.1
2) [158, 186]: -0.5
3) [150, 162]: 0.1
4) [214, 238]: -0.1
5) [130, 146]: 0.5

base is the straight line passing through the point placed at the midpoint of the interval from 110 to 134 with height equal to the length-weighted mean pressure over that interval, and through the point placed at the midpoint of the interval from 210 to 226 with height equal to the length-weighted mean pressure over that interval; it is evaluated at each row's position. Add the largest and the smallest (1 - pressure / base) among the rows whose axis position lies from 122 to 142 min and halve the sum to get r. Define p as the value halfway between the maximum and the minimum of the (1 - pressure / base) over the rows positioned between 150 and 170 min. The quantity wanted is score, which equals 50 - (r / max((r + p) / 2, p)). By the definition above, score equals 47.9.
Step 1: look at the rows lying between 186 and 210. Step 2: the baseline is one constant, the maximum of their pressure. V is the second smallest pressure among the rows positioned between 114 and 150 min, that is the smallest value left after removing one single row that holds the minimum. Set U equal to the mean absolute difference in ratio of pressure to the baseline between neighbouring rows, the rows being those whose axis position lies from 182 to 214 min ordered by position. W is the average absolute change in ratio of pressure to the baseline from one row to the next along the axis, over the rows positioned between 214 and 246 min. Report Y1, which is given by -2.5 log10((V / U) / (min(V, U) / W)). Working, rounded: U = 0.0034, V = 29.5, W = 0.0053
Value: -10.3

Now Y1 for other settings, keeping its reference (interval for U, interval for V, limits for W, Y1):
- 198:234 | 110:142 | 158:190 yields -10.3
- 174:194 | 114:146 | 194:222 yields -8.6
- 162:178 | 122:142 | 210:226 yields -7.5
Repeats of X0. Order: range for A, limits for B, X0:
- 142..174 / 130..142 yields 60.0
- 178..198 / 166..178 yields 58.1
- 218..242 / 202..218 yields 59.0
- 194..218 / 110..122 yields 58.8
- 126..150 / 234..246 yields 60.2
